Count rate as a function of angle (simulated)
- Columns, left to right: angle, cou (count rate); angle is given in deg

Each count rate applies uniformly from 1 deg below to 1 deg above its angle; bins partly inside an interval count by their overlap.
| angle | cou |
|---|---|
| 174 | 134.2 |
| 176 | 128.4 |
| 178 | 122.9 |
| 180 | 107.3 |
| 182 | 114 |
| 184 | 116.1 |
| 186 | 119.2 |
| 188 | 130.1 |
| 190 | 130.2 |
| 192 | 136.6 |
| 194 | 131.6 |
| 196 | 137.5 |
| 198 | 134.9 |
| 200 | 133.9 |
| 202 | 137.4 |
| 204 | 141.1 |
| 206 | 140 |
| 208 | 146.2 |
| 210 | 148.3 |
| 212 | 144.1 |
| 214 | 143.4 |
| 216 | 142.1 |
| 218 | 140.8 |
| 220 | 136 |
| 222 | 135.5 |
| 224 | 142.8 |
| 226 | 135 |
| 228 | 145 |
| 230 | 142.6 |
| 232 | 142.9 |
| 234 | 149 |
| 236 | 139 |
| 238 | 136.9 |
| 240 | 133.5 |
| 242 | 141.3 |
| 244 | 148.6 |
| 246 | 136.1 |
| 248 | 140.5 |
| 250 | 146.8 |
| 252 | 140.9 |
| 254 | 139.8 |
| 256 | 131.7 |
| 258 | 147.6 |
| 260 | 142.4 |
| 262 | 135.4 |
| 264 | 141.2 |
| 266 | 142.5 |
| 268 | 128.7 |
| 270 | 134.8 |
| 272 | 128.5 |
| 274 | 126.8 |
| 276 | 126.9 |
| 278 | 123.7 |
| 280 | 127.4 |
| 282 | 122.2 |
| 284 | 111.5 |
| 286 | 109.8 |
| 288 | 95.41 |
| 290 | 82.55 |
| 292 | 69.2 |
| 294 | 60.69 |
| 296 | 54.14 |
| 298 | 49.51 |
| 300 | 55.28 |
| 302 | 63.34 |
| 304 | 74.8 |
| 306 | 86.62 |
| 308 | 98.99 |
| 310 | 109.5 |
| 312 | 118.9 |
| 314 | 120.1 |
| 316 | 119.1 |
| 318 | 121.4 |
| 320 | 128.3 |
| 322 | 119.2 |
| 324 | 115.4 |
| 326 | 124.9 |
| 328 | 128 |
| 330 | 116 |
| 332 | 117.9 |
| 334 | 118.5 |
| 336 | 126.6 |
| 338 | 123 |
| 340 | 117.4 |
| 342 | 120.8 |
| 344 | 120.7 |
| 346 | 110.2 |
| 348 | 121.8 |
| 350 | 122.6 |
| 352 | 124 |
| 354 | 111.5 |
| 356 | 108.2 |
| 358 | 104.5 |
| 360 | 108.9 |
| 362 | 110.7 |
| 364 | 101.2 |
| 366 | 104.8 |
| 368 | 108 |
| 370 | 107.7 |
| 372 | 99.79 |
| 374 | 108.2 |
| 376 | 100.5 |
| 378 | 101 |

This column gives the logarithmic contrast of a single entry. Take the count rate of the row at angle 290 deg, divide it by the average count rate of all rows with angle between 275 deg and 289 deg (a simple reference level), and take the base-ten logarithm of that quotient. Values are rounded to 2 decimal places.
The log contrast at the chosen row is -0.15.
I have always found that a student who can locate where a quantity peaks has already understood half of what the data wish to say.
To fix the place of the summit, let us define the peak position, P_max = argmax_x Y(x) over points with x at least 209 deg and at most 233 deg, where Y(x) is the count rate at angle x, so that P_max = 210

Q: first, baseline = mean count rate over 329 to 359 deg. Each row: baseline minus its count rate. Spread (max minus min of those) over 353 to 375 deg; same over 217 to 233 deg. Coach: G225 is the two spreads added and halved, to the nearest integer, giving 11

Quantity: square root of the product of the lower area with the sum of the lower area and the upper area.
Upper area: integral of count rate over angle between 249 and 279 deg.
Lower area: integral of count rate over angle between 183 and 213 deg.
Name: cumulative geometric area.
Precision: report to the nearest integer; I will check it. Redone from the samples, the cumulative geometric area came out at 5741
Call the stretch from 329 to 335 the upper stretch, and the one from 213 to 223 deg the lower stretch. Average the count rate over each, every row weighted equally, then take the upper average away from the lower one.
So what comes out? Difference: 22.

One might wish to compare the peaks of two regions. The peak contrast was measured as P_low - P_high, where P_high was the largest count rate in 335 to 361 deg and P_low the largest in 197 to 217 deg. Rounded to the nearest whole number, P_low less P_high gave 22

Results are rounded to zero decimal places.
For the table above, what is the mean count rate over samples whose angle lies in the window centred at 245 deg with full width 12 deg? 141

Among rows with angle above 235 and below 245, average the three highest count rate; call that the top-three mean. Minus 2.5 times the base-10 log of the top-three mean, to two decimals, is -5.39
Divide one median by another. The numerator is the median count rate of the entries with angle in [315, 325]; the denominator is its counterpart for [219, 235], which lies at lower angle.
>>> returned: 0.84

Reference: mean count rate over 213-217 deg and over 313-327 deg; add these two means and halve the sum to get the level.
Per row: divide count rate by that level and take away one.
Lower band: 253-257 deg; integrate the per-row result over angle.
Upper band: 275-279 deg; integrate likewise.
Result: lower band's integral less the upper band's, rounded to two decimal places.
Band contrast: 0.32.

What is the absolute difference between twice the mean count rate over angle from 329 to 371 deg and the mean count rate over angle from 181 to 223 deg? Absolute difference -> 94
